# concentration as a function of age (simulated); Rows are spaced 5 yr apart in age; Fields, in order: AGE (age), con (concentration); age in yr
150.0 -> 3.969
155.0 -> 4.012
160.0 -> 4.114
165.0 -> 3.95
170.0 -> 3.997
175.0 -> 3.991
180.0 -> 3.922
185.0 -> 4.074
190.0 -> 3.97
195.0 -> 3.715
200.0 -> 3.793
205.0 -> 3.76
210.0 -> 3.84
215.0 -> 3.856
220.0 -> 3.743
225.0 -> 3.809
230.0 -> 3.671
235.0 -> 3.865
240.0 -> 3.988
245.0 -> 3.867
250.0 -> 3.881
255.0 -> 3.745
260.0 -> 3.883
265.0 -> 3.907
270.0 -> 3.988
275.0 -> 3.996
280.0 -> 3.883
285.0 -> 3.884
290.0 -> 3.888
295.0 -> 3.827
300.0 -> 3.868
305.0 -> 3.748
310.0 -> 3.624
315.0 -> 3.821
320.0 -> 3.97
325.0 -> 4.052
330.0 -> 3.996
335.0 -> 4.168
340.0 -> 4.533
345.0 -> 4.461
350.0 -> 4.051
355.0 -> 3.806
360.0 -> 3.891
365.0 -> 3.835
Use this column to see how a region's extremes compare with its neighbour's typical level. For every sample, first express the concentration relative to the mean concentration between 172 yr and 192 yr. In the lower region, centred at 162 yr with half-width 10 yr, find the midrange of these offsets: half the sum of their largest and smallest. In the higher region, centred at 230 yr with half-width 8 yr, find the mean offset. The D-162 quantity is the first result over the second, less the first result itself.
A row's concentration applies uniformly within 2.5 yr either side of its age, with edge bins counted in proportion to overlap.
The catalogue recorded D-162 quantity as -0.2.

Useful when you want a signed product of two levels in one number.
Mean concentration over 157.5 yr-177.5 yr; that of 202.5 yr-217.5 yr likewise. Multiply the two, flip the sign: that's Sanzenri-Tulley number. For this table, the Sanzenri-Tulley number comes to -15.3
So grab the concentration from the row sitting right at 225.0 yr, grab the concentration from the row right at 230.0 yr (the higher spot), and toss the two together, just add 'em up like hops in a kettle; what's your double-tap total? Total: 7.48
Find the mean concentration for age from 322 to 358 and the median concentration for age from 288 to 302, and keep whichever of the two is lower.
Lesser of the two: 3.87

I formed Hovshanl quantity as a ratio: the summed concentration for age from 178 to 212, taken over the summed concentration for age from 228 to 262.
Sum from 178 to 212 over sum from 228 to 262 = 1.01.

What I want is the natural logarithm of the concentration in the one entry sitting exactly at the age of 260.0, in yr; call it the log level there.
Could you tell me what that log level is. 1.36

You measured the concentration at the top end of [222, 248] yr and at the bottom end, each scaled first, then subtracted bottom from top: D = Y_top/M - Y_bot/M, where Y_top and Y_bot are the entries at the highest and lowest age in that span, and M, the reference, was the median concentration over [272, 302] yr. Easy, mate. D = 0.01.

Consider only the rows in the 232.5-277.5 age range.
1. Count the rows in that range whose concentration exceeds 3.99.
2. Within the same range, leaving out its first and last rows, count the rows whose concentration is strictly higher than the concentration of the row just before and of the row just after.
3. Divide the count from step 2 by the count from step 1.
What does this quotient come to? 2.0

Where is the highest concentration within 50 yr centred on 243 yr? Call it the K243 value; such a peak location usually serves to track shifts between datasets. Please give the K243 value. 240.0 yr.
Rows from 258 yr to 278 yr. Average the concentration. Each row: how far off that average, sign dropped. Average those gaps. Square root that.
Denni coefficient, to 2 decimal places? 0.22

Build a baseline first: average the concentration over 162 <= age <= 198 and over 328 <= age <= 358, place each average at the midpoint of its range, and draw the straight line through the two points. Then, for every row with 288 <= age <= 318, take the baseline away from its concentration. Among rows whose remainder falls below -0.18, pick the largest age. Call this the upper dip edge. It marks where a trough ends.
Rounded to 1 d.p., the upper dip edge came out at 315.0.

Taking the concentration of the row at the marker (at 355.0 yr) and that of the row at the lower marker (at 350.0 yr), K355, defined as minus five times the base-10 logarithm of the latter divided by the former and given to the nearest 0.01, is -0.14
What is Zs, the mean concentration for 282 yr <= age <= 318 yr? 3.81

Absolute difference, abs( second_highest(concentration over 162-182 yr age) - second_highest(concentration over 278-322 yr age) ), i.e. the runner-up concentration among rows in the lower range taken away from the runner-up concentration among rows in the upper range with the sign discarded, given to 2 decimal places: 0.10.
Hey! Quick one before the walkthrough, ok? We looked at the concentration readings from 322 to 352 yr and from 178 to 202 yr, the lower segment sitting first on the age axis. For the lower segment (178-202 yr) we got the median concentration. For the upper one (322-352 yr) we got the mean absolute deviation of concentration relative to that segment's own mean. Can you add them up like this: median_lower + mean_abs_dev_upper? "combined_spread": 4.11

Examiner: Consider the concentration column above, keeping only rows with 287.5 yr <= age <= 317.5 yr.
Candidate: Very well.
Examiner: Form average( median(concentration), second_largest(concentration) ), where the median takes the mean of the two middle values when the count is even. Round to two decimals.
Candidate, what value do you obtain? 3.85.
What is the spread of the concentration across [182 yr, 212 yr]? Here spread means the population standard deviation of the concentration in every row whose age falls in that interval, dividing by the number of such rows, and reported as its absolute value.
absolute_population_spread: 0.13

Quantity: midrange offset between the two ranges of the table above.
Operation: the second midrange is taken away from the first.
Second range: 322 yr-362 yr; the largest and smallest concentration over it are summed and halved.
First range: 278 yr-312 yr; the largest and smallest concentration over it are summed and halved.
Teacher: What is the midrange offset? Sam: -0.41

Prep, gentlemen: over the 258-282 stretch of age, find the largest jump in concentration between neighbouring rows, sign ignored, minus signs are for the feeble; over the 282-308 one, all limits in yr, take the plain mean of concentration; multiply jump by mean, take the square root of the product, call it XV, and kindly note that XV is 0.66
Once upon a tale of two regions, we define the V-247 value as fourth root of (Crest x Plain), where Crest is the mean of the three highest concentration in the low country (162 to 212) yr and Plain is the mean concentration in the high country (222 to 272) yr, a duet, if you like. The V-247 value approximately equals 1.985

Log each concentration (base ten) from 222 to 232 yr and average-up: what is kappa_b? 0.573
